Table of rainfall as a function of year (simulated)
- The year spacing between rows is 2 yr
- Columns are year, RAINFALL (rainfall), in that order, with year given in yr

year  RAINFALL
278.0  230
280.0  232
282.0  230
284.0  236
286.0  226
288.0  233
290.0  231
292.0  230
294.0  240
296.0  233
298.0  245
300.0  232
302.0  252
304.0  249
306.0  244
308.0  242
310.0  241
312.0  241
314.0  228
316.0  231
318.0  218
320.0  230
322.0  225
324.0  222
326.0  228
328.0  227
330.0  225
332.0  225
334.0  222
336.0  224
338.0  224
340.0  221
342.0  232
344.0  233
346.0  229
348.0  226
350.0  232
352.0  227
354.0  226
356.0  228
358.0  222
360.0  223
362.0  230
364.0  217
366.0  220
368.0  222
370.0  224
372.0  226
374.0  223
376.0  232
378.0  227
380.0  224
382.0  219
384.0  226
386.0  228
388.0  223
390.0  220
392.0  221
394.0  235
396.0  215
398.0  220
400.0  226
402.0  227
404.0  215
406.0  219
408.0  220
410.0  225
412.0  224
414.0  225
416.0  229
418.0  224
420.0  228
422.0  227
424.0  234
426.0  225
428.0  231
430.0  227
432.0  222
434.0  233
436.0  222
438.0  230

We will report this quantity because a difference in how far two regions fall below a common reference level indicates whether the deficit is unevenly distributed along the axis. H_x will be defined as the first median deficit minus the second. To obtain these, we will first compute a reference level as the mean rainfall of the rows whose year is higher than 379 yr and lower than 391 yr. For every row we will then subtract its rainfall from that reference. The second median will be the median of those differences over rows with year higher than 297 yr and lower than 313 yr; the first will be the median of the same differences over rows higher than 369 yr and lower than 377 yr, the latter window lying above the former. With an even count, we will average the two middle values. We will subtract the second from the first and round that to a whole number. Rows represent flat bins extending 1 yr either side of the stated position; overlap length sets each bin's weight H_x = 18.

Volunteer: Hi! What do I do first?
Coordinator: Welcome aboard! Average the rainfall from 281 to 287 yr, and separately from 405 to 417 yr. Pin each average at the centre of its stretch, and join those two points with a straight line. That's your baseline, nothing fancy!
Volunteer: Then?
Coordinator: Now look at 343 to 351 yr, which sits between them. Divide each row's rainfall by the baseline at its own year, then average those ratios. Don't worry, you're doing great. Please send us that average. 1.01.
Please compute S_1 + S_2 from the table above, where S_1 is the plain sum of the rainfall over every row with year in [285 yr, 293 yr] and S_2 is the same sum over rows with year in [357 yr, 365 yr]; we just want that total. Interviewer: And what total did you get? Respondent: 1812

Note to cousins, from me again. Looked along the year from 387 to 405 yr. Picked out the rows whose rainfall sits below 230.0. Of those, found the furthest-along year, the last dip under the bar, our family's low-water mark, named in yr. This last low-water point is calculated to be 404.0 yr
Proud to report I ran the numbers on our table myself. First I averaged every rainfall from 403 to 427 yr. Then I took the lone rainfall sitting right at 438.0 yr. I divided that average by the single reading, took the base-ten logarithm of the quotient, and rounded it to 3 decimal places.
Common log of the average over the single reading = -0.010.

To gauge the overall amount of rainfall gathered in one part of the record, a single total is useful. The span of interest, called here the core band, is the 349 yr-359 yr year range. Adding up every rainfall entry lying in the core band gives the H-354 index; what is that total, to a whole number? 1135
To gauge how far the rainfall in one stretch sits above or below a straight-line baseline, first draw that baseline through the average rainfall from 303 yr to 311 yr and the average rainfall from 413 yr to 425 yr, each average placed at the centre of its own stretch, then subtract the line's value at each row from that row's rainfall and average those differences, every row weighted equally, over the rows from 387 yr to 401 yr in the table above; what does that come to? -8.6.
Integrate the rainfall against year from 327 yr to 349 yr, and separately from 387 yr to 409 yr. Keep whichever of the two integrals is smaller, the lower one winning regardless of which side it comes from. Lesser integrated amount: 4882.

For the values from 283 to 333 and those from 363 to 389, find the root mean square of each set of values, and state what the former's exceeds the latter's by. 9.6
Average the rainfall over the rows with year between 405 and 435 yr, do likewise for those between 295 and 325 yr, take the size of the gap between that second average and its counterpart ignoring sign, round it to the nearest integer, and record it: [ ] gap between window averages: 9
